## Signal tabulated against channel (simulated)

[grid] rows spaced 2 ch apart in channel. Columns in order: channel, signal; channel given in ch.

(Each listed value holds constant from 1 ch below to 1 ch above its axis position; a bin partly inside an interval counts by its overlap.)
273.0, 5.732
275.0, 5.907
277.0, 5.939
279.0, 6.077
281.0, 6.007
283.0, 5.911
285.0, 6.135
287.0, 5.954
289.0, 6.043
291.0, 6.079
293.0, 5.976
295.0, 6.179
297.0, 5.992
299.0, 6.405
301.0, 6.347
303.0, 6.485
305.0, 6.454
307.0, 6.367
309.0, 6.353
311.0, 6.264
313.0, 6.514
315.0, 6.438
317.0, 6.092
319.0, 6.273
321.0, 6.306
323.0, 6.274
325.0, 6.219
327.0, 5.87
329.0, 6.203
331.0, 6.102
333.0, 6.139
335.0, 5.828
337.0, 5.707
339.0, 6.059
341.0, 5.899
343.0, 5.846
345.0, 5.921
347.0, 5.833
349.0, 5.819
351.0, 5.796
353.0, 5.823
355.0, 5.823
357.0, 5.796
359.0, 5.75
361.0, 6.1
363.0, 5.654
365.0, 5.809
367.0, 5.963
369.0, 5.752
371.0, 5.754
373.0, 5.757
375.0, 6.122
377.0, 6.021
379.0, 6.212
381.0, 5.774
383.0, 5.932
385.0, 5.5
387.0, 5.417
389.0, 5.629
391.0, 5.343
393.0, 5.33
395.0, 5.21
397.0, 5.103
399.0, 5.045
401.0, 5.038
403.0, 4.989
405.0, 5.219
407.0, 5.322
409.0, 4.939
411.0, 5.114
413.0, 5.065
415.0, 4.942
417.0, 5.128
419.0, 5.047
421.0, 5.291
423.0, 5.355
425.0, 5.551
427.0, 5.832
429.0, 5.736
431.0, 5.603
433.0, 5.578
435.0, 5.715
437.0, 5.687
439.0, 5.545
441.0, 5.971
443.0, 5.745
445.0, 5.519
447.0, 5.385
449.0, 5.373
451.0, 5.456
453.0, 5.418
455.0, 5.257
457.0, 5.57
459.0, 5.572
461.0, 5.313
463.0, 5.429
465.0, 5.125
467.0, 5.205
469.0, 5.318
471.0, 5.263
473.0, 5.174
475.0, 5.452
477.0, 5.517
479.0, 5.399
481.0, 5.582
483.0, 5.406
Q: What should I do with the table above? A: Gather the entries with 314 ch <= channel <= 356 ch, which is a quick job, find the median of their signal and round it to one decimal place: 5.9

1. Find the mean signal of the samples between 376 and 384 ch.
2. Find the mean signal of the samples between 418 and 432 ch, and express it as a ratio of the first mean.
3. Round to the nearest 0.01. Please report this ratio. 0.92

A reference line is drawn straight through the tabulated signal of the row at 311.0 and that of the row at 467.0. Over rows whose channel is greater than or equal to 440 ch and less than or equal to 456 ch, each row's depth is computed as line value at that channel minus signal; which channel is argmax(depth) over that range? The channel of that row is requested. 455.0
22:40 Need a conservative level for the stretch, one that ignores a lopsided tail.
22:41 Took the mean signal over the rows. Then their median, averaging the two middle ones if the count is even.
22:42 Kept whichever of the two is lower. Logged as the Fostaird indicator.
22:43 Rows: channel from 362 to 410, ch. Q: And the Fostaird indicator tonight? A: 5.53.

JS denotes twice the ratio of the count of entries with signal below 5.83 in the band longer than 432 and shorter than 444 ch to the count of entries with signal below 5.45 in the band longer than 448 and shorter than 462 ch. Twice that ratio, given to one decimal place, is 2.5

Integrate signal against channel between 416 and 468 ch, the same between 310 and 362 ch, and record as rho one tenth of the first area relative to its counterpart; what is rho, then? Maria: 0.0909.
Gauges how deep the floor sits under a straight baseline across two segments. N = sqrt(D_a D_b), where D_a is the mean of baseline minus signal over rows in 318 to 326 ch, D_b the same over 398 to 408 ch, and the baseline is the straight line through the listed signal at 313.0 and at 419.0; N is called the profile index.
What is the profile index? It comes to 0.13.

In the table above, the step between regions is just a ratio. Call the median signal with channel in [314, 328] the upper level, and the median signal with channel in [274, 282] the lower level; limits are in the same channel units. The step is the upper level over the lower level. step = 1.05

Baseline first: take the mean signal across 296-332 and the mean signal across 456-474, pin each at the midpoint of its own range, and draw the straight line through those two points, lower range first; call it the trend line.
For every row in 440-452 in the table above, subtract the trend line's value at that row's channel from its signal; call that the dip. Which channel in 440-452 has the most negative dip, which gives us 447.0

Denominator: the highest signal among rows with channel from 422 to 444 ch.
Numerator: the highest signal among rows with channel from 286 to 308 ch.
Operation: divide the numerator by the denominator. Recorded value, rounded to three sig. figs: 1.09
